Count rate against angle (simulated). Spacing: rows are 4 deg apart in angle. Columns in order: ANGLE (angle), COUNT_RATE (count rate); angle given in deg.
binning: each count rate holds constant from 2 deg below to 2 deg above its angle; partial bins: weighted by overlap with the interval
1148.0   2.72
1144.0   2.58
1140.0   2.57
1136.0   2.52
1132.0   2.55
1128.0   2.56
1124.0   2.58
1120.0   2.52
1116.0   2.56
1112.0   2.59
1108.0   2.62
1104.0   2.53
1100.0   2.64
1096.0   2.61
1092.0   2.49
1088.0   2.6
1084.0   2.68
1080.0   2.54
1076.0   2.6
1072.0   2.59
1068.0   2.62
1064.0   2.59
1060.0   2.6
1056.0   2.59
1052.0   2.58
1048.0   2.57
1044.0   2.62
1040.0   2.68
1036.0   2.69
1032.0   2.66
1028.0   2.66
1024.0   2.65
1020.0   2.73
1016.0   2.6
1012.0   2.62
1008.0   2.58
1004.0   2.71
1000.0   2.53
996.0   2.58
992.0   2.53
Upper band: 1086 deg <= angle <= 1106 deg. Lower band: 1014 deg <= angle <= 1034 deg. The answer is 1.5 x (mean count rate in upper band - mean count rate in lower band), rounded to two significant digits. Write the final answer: -0.13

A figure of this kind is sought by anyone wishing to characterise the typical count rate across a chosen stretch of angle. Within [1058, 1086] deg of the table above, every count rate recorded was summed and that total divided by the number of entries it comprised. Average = 2.60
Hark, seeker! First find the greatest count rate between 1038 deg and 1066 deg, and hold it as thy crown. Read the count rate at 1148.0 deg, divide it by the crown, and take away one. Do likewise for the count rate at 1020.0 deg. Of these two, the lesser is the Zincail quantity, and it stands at 0.015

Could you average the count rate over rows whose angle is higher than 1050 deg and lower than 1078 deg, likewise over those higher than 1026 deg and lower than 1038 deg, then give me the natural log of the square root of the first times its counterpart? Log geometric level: 0.968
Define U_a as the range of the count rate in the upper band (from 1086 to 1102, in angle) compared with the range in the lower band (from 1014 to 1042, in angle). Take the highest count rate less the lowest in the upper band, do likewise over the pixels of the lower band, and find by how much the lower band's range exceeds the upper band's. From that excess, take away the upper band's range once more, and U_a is -0.17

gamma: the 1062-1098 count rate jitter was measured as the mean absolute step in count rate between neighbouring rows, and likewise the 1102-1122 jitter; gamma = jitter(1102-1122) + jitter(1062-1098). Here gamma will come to 0.12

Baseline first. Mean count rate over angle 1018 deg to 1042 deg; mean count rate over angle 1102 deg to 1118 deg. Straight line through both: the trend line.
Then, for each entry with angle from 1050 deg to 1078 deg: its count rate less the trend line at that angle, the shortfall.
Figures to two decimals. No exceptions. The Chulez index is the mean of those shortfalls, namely -0.04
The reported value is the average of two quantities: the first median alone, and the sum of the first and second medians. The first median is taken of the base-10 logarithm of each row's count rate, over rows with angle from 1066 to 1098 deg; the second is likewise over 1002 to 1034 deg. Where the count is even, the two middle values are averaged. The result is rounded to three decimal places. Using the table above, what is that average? 0.627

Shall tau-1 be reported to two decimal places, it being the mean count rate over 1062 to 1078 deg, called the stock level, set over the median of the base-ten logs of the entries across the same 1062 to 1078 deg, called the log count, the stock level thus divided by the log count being 6.28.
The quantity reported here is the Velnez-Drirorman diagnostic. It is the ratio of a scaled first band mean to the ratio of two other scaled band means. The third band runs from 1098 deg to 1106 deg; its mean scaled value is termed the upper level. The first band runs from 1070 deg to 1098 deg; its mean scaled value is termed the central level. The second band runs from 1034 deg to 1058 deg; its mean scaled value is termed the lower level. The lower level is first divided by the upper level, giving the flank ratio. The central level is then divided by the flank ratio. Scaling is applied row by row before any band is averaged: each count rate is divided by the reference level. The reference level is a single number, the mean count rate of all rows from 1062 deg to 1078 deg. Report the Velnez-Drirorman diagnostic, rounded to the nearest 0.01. 0.98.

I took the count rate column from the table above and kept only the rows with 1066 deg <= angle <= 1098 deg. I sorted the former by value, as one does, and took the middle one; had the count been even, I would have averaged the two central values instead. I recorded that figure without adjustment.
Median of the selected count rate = 2.60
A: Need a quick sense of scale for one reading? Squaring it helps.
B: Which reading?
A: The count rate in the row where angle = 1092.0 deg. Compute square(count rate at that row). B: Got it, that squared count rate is 6.2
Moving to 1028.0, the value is 7.1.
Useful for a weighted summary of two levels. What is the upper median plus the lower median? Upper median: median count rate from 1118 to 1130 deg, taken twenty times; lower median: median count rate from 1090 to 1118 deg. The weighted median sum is 53.8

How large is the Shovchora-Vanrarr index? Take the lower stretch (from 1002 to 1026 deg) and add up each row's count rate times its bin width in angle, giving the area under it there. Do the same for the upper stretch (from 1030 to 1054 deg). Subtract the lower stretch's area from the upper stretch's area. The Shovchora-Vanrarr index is -0.36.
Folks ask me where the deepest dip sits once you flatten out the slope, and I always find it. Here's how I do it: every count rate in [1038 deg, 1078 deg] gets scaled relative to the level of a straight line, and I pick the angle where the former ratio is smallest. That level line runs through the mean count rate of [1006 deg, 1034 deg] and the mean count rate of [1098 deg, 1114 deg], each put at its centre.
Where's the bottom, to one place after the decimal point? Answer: 1048.0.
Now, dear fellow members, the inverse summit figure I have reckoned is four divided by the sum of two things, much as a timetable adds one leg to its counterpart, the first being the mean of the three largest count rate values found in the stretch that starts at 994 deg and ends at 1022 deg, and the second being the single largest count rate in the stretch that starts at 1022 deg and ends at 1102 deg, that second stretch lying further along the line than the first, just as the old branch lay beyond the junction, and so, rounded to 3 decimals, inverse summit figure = 0.744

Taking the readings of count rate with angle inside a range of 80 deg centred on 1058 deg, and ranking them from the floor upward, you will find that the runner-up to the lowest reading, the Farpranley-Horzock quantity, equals 2.54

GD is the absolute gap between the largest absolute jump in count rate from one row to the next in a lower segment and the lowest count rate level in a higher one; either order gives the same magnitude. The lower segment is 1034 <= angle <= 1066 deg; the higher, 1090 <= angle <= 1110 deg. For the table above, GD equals 2.43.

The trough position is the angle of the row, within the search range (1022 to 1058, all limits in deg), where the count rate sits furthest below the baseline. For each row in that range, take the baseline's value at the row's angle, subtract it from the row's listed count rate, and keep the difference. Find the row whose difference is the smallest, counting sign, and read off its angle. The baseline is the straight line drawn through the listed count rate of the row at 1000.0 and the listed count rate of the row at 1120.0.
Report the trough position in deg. 1048.0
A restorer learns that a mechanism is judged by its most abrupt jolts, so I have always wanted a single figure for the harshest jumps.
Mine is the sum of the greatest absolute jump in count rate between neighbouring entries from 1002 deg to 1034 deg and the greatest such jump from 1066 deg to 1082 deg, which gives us 0.19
